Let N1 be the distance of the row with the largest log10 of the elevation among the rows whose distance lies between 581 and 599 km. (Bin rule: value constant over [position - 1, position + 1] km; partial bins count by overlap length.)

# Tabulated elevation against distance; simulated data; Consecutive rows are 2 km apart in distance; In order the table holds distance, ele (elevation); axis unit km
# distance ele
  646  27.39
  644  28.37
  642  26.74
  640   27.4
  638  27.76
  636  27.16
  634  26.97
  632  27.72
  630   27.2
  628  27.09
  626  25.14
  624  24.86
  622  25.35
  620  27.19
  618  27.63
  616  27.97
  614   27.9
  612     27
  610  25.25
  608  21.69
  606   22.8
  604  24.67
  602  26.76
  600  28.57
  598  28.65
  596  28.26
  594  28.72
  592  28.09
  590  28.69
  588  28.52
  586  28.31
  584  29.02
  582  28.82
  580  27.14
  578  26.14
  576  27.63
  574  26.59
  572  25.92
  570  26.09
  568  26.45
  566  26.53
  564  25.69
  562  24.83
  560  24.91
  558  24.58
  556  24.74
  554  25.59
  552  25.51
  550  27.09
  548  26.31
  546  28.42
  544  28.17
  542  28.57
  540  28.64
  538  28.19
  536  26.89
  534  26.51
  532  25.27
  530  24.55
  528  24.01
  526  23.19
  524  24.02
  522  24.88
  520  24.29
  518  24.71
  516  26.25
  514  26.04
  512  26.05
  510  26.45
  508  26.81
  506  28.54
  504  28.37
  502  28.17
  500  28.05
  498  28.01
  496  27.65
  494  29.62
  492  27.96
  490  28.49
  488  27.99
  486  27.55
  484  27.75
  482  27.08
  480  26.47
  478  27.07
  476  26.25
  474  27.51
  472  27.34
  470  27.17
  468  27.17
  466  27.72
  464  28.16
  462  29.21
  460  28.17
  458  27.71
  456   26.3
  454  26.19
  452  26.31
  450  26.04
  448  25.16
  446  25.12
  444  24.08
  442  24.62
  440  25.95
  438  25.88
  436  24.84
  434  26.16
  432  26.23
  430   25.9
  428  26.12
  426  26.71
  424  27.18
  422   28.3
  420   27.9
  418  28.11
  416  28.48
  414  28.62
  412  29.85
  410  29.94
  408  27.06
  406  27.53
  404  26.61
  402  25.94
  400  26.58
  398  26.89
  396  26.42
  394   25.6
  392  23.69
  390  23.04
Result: 584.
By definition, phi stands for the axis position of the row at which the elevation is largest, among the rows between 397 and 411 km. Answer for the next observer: 410 km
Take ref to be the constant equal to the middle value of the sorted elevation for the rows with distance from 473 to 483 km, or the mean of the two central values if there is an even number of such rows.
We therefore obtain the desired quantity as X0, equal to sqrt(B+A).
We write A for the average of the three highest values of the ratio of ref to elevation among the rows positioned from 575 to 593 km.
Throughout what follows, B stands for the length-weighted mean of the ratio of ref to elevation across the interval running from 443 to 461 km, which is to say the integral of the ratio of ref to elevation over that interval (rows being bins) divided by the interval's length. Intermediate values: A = 1.00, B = 1.04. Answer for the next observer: 1.43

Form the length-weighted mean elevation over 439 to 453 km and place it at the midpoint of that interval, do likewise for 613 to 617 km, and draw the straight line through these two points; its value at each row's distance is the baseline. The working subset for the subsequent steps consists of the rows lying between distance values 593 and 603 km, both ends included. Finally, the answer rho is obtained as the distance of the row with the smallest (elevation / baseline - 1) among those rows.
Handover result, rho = 602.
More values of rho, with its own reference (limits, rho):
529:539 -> 530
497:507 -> 498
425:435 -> 430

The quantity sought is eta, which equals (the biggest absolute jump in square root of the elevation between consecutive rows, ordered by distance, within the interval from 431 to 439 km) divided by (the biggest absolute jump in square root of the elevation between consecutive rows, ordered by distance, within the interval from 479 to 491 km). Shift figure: 2.0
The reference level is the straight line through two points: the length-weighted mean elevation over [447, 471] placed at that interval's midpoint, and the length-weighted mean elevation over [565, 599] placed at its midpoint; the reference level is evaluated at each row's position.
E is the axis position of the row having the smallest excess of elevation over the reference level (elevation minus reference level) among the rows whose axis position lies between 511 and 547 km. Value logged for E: 526 km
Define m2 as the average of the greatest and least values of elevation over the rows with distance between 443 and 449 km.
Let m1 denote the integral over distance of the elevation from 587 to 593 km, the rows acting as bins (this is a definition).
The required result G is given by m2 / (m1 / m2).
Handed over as 3.6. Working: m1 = 171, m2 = 24.6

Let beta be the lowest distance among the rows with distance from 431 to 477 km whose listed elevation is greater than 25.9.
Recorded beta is 432 km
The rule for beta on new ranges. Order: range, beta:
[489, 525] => 490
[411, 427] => 412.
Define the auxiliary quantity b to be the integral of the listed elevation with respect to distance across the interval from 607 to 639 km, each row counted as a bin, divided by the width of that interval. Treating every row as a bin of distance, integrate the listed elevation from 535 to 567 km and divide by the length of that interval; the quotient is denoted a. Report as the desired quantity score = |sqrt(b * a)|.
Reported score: 26.5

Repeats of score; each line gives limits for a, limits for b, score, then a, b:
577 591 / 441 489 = 27.5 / 28.1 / 26.8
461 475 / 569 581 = 27.2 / 27.8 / 26.6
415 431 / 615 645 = 27.2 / 27.3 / 27.0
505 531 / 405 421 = 26.9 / 25.4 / 28.4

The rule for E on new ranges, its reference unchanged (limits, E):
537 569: 558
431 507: 444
